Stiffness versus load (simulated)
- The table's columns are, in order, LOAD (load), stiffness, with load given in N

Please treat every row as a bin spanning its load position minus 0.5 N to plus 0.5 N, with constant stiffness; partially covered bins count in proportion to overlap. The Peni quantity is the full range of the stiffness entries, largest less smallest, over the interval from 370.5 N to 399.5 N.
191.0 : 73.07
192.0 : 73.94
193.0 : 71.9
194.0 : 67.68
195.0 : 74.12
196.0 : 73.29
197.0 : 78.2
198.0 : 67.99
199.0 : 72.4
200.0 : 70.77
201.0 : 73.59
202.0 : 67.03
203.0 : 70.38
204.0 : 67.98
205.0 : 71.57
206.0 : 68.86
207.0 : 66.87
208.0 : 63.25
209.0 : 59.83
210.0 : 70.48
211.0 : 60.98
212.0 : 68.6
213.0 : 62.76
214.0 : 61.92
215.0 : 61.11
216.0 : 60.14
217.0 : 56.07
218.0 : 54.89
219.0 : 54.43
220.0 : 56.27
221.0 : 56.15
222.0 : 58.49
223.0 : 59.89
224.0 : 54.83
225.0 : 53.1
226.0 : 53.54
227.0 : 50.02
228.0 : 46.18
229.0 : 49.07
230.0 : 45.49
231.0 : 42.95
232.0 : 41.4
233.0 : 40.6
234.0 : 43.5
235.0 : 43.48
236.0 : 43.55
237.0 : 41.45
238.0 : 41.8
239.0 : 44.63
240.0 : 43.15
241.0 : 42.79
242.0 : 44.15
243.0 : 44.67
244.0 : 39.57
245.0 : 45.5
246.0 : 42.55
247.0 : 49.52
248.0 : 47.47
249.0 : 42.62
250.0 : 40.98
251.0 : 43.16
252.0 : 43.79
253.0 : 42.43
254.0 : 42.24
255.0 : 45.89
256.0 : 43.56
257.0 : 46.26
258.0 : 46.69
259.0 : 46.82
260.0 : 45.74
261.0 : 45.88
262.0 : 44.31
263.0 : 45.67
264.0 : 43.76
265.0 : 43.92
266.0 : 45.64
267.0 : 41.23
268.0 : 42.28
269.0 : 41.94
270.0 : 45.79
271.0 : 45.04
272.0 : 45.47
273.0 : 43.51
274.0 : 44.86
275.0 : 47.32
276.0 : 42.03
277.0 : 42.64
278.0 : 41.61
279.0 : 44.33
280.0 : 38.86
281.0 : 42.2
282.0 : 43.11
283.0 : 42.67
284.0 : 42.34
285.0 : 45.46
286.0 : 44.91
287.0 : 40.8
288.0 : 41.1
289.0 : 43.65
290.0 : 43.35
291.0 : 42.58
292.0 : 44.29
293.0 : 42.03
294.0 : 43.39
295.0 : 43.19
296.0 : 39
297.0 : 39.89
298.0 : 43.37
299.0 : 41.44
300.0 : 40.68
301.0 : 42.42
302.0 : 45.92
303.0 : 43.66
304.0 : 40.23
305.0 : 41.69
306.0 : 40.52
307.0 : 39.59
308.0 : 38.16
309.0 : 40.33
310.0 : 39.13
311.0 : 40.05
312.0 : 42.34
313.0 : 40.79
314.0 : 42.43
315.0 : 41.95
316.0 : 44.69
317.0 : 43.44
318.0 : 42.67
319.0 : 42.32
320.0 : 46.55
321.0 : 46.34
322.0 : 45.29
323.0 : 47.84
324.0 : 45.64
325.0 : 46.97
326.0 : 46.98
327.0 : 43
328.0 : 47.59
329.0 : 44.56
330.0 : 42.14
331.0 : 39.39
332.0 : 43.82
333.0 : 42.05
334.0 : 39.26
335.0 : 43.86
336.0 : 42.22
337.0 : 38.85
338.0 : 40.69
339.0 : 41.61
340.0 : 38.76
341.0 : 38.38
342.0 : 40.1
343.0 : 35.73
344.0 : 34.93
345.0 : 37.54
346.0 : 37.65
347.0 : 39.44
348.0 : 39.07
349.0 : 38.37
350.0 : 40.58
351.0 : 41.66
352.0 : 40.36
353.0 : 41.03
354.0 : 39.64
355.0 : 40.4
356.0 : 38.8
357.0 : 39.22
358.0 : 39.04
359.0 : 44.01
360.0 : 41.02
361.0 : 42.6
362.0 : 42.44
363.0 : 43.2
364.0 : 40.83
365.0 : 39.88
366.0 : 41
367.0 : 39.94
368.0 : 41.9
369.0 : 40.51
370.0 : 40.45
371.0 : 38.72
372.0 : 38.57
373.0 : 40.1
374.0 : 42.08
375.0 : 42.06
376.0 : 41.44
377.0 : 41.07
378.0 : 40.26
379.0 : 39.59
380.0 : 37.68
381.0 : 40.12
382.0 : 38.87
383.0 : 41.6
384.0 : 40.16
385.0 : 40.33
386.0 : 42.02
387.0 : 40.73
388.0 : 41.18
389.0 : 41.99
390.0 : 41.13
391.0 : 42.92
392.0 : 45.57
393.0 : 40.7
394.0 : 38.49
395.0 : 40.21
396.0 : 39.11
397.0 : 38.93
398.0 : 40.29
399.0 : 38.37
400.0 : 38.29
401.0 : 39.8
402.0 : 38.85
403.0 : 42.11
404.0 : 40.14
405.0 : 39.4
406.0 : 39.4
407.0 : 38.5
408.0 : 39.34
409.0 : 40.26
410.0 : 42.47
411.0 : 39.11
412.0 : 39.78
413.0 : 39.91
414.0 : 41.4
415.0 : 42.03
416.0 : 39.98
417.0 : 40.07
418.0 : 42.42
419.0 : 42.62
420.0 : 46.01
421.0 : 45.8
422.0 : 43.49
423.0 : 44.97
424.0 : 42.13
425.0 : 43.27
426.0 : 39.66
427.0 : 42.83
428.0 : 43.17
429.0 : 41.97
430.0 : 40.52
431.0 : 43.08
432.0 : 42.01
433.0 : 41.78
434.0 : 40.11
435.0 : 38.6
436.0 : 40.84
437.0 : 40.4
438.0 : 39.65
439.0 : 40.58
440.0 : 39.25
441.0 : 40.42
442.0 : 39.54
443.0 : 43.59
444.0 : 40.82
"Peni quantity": 8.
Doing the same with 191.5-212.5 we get 18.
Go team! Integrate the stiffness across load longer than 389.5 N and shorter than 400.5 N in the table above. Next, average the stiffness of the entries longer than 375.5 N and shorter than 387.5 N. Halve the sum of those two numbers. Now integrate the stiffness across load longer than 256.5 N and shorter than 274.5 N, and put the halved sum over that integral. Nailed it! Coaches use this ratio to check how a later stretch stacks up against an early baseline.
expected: 0.30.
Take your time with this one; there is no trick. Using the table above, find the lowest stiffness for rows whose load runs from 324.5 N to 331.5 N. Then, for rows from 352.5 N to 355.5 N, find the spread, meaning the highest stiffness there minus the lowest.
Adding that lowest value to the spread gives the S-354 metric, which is 41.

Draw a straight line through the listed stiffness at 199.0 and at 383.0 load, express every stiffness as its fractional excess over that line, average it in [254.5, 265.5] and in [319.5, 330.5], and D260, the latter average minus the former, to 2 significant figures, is 0.16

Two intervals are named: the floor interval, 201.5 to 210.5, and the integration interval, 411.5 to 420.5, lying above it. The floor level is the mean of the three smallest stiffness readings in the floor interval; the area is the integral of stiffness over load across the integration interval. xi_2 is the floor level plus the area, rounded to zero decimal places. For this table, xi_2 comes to 438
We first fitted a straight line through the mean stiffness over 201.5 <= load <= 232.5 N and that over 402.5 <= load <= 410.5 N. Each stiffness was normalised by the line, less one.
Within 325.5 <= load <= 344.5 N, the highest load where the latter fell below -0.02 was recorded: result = 344.0 N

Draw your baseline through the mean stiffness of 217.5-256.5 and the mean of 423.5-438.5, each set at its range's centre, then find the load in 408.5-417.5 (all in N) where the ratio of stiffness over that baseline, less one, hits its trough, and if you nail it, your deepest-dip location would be 411.0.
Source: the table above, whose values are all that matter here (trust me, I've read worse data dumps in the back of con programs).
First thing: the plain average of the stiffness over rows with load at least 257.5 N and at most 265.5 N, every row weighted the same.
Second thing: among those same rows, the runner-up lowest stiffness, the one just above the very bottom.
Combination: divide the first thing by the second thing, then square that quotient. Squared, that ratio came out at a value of 1.07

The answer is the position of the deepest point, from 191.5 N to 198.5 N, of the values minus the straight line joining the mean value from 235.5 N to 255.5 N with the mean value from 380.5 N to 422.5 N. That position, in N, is 194.0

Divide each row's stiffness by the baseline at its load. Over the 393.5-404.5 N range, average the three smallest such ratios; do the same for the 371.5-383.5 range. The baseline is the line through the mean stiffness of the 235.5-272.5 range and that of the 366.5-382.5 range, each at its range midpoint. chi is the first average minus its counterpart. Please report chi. 0.016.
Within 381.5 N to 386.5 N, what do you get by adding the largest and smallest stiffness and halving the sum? 40.4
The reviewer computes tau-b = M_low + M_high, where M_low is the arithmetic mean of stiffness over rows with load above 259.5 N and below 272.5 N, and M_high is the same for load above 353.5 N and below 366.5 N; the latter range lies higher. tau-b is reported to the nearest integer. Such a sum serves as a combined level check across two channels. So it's 85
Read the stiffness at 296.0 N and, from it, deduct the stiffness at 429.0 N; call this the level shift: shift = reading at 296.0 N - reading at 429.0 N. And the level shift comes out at -3.0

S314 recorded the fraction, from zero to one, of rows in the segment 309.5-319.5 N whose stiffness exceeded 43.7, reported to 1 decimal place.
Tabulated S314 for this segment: 0.1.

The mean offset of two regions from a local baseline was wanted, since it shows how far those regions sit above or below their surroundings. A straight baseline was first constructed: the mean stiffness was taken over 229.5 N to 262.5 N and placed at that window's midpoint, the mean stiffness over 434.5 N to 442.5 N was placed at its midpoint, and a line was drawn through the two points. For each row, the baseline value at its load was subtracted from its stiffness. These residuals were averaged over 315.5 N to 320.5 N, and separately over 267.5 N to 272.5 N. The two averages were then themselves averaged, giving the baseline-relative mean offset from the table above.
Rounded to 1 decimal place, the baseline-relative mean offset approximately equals 1.1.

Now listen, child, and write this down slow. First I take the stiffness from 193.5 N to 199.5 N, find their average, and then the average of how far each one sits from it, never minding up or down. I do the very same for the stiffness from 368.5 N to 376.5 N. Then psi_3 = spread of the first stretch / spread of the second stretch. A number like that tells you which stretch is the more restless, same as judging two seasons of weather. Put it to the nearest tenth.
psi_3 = 2.9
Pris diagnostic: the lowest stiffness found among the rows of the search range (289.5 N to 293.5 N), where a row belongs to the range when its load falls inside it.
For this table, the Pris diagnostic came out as 42.03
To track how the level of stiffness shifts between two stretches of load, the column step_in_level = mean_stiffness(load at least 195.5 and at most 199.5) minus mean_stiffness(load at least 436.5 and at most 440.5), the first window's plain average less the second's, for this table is 33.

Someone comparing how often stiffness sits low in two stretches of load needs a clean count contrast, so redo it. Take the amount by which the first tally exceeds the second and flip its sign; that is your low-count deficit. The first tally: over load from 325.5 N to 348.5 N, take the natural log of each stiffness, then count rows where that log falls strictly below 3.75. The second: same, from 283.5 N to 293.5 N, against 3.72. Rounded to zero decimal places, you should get -15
